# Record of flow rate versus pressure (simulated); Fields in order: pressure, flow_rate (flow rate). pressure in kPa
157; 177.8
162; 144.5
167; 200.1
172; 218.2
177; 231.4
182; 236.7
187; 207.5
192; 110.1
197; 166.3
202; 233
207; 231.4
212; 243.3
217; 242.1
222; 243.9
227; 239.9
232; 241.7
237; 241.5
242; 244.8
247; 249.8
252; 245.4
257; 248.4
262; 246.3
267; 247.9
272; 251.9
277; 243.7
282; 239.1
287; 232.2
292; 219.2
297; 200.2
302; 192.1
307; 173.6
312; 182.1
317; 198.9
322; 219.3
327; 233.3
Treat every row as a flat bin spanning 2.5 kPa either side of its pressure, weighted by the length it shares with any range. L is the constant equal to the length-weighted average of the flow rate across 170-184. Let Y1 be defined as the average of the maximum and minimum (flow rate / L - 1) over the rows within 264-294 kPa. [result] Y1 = 0.03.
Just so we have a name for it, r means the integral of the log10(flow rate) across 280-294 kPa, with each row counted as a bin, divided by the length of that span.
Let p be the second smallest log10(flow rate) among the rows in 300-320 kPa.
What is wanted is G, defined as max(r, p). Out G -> 2.36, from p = 2.260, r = 2.36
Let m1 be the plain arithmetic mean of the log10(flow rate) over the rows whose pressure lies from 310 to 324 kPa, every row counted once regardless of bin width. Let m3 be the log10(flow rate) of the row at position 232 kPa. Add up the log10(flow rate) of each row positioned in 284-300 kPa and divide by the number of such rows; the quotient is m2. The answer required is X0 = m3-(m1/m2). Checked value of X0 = 1.40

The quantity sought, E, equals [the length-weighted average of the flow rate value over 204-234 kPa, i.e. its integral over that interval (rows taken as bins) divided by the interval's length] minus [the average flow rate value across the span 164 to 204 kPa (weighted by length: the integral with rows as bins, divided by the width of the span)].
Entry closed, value 41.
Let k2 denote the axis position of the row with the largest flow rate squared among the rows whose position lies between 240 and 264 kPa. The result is 247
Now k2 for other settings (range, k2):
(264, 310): 272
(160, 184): 182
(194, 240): 222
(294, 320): 297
